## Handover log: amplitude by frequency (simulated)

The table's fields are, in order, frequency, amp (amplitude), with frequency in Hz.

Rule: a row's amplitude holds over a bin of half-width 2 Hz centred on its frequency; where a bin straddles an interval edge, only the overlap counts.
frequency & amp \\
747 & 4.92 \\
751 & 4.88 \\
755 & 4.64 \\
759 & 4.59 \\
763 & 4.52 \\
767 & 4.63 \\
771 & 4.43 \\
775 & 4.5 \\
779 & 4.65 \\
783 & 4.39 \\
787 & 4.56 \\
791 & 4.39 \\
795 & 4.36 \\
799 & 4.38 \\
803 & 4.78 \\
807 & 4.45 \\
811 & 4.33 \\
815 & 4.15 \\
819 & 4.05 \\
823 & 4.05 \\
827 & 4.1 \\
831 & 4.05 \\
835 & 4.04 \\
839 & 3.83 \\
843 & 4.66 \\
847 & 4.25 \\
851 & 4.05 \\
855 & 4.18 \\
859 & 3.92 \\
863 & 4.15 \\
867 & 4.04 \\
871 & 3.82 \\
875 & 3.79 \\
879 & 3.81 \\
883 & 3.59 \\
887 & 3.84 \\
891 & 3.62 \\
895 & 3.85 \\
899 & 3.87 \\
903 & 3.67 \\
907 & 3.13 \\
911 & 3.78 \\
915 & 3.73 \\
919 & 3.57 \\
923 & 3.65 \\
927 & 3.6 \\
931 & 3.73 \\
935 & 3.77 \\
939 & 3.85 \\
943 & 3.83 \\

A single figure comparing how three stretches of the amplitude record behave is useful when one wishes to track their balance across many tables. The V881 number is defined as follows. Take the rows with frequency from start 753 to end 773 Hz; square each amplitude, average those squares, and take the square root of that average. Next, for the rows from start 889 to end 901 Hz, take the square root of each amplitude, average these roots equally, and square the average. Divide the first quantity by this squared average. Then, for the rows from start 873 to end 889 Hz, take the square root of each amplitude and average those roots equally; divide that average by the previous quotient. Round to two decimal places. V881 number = 1.61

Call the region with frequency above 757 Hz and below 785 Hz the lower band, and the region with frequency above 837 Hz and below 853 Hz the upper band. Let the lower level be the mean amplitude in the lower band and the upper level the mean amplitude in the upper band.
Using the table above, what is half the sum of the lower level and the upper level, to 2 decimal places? 4.36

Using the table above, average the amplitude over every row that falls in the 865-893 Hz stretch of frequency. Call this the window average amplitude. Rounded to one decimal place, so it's 3.8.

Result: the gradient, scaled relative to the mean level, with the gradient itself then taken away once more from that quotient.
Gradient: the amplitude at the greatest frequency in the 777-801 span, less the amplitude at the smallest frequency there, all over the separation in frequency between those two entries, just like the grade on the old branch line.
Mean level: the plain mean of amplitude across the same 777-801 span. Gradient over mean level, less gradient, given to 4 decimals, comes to 0.0105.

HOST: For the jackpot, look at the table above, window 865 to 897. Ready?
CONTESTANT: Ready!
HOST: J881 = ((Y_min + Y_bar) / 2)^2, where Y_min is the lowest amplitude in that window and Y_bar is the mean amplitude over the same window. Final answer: 14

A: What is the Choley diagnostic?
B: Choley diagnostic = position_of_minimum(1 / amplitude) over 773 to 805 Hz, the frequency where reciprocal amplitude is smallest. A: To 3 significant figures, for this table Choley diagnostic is 803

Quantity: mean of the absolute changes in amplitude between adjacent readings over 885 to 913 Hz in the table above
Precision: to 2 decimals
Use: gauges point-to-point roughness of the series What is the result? 0.31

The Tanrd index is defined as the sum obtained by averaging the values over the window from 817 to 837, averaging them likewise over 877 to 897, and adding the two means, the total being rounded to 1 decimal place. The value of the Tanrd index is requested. 7.8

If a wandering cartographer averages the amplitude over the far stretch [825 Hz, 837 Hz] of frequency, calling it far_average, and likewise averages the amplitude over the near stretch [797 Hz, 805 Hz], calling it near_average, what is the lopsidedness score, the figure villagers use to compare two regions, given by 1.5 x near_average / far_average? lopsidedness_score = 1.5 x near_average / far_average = 1.69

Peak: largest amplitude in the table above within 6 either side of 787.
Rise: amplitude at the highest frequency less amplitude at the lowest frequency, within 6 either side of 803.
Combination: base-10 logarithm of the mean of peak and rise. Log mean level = 0.36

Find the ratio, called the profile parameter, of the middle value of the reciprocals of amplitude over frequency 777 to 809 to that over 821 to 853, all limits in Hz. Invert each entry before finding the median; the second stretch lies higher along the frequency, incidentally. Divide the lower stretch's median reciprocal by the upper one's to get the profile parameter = 0.916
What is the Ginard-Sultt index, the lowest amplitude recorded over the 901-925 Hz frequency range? 3.13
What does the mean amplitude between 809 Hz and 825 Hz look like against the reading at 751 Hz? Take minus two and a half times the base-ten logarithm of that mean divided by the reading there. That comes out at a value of 0.18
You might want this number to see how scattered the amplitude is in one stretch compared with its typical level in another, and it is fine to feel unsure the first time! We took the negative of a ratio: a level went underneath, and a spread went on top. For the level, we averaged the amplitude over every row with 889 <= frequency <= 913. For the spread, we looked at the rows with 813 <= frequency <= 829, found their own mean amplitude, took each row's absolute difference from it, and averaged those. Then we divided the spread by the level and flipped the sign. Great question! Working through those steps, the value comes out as -0.010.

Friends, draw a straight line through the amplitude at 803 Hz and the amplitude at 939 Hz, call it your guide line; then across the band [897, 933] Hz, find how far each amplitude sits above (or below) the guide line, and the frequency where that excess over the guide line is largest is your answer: 931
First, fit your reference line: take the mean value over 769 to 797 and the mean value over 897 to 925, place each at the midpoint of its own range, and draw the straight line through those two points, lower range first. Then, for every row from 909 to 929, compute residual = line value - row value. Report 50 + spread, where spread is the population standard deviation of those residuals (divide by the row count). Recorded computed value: 50.1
